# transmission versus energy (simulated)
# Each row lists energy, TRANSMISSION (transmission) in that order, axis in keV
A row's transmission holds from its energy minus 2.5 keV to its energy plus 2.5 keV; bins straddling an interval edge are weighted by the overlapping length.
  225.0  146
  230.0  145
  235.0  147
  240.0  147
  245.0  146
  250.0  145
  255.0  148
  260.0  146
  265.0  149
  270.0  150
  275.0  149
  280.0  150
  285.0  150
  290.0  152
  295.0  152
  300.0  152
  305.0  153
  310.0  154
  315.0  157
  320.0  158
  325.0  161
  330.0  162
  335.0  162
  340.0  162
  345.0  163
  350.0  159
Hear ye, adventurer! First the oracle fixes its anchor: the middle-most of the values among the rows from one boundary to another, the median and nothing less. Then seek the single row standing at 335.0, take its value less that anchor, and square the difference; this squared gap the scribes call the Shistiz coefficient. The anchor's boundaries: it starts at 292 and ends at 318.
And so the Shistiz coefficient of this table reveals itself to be 81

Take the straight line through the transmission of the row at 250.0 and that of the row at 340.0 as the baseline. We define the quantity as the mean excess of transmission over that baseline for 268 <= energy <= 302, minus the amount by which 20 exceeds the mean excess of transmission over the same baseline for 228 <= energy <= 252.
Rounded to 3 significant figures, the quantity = -18.0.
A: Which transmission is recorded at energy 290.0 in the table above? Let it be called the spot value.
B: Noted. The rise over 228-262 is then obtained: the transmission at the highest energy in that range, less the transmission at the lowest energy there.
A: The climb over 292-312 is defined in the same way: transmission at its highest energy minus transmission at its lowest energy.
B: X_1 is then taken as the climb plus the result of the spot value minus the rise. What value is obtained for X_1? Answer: 153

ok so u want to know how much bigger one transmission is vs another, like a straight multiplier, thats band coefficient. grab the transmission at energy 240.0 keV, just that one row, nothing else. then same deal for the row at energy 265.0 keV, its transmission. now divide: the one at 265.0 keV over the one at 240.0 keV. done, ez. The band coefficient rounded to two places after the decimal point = 1.01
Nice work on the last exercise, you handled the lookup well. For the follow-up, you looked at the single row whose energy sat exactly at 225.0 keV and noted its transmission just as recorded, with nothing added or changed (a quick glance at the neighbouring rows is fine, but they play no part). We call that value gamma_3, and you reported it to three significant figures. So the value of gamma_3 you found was 146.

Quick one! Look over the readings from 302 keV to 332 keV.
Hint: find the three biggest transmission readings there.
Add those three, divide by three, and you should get 160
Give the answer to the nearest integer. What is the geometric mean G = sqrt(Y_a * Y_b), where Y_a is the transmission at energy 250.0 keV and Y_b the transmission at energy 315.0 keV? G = 151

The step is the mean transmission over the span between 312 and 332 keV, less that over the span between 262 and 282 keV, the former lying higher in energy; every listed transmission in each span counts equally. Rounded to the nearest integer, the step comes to 10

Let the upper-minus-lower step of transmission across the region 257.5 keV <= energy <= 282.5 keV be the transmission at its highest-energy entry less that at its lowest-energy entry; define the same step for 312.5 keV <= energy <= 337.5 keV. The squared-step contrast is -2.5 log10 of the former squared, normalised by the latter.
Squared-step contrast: -1.3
